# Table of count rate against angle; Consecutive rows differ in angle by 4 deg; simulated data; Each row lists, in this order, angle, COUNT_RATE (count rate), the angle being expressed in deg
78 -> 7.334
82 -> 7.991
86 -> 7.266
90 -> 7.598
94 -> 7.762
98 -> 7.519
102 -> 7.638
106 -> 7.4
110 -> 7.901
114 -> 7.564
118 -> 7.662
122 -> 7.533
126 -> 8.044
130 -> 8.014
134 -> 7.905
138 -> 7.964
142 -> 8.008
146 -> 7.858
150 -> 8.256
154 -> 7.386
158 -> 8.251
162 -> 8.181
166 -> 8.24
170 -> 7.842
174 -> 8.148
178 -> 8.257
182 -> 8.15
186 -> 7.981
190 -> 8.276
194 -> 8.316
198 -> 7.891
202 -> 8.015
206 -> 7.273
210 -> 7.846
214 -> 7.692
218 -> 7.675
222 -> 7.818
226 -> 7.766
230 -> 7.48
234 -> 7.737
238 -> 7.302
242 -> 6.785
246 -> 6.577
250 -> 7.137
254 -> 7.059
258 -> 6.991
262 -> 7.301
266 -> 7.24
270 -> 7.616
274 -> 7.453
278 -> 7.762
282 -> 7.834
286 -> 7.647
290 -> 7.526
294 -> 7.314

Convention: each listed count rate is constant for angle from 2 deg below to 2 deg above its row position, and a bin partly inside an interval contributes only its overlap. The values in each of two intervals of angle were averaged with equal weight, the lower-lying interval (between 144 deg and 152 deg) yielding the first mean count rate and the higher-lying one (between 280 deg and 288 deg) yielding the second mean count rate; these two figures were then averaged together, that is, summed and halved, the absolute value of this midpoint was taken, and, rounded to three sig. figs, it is 7.90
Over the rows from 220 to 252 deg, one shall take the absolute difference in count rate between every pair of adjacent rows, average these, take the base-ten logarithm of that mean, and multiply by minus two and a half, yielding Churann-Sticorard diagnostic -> 1.20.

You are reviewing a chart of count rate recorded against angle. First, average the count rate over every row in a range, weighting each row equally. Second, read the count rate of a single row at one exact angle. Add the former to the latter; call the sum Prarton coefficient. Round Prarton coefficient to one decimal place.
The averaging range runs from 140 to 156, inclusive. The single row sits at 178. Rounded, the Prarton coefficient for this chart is 16.1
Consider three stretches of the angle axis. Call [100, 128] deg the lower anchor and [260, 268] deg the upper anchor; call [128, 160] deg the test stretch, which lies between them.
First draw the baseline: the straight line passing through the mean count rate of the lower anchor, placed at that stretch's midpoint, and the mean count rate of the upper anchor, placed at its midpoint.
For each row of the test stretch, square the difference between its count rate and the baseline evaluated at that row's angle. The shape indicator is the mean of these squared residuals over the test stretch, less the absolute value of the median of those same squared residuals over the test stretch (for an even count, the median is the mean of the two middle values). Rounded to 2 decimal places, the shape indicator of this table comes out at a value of 0.06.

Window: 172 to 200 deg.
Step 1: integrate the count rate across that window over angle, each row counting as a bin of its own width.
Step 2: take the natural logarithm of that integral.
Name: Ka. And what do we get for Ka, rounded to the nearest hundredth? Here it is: 5.43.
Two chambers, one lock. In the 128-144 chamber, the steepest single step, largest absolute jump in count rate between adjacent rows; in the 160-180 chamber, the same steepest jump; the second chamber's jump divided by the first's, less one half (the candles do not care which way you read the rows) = 3.2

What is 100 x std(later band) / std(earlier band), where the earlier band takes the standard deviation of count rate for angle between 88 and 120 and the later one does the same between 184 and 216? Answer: 218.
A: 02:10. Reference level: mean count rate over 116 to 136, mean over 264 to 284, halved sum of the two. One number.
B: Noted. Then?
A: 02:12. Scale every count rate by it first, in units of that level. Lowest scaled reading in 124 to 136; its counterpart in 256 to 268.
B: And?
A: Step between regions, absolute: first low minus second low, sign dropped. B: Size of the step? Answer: 0.12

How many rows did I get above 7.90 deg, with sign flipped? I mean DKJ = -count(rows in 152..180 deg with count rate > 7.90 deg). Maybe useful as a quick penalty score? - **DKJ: -5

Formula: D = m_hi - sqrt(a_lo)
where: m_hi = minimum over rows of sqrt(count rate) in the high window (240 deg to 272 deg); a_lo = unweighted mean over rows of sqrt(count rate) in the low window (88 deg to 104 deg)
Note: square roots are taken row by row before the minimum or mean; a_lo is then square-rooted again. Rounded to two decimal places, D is 0.90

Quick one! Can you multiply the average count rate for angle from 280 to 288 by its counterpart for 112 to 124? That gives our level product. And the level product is 58.7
